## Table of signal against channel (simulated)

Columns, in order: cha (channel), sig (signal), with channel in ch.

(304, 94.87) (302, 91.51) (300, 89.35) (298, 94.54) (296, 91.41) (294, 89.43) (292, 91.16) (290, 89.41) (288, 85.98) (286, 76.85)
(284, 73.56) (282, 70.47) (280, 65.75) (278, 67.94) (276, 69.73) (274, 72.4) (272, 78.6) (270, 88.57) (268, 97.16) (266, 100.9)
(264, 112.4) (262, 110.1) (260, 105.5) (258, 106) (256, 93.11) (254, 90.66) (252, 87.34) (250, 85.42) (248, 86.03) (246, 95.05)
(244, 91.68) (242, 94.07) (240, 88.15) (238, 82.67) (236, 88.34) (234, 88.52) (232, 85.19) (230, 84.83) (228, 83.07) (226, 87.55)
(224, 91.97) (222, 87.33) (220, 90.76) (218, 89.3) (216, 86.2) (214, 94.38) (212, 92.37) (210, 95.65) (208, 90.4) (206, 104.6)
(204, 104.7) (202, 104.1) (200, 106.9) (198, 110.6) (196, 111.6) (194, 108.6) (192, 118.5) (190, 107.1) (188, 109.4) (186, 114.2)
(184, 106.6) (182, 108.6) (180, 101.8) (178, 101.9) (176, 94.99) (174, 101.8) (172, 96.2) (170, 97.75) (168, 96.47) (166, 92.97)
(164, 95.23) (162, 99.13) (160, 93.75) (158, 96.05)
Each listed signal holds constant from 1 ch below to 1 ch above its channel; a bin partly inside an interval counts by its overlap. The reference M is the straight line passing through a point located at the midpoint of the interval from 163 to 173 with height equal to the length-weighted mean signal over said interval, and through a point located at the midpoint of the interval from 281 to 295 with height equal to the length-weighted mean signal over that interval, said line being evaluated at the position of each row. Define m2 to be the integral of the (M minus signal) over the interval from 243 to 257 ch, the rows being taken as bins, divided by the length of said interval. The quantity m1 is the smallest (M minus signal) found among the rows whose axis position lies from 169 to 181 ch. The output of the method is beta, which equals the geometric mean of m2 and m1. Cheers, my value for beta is 5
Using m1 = -7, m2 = -3.3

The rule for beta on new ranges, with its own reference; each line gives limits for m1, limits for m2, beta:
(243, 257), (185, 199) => 12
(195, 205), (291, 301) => 14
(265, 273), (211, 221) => 2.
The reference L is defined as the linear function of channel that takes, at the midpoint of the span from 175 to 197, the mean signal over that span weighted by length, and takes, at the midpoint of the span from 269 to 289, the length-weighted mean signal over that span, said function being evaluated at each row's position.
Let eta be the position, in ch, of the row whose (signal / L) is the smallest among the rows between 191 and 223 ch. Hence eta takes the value 216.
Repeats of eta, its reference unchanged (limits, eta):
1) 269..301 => 280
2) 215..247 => 216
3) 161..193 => 166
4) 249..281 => 280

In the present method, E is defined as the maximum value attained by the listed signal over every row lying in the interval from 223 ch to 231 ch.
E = 91.97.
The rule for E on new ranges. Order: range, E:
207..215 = 95.65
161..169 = 99.13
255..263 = 110.1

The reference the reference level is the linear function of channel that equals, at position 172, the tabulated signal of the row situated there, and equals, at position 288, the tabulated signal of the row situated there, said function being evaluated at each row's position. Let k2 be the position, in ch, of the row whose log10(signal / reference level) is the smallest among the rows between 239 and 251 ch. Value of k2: 250 ch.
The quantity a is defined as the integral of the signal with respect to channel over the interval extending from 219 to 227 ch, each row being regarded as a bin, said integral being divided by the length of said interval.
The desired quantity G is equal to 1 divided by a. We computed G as 0.0112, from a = 89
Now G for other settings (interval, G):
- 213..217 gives 0.0111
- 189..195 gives 0.0090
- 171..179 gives 0.0101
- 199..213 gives 0.0100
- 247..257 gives 0.0113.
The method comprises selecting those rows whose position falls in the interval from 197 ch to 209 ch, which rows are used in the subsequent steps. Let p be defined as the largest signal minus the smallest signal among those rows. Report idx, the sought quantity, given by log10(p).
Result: 1.31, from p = 20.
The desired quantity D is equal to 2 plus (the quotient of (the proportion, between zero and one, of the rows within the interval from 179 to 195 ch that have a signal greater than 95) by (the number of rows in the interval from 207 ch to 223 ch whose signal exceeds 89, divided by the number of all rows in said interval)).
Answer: 3.33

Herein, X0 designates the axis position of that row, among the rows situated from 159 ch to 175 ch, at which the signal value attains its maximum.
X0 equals 174 ch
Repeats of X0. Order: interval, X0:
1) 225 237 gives 234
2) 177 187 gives 186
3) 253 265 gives 264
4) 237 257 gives 246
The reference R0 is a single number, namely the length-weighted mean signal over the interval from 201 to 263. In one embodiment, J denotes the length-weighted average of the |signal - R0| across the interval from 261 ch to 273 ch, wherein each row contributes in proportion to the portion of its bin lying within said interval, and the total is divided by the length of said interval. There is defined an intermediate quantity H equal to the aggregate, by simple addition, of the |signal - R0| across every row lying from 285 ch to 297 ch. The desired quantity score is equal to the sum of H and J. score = 42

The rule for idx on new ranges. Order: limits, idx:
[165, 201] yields 1.41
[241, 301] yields 1.67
